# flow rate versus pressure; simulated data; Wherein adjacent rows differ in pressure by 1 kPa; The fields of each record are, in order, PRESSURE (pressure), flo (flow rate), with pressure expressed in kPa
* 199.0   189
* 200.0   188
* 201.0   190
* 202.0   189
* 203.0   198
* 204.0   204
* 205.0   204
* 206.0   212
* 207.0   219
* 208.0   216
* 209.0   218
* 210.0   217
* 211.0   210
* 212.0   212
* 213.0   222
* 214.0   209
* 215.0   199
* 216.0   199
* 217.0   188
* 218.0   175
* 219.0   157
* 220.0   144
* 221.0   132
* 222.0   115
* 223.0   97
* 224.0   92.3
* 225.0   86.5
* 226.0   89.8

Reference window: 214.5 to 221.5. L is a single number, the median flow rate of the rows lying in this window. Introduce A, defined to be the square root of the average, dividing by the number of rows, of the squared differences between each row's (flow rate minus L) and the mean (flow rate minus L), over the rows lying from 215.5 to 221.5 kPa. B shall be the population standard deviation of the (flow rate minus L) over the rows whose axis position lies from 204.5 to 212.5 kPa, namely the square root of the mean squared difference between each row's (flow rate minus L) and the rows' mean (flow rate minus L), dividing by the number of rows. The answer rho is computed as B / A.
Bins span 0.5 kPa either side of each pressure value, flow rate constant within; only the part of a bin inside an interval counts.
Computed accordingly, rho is 0.2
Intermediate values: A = 24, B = 4.7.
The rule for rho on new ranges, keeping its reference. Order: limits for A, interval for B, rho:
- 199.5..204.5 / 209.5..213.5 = 0.7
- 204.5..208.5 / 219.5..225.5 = 3.8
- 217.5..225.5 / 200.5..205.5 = 0.2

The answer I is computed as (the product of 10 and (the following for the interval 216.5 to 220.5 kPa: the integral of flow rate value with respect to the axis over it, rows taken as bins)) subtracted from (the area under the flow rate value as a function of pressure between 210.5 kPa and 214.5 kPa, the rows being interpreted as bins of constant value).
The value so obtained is -5787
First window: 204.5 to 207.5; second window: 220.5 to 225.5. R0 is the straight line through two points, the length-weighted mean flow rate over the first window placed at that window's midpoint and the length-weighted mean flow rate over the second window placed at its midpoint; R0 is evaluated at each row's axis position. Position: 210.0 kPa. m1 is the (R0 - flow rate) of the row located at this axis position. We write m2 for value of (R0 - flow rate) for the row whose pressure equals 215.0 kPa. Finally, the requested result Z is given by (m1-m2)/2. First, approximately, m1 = -31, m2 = -44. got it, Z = 7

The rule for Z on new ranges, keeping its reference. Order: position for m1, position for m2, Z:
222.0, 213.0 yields 25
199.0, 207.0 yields 40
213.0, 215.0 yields -5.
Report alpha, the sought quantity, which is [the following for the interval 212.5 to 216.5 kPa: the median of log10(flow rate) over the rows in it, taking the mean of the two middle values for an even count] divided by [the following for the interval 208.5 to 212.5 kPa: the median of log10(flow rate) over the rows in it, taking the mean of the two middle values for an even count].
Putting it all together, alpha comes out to 0.99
